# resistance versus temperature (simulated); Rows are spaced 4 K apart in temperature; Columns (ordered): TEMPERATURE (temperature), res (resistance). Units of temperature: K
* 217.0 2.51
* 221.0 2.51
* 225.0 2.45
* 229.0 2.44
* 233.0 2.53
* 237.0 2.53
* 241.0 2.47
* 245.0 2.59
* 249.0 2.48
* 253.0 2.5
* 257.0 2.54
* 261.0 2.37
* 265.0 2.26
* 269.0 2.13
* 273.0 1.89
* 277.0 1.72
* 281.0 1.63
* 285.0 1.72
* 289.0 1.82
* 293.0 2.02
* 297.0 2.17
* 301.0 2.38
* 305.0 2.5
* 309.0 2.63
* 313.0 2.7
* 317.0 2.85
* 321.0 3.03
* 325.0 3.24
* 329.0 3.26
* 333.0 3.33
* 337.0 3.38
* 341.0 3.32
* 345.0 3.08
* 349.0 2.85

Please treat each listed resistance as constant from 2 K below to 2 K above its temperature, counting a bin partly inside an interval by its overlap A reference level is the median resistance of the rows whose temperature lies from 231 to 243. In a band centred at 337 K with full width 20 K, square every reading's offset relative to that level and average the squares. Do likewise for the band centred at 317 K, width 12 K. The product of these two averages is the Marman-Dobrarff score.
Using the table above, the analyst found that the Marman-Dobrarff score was 0.072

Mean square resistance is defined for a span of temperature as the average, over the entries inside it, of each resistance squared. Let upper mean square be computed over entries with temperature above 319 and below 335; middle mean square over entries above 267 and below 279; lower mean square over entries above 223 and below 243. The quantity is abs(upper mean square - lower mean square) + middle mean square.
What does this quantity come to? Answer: 7.9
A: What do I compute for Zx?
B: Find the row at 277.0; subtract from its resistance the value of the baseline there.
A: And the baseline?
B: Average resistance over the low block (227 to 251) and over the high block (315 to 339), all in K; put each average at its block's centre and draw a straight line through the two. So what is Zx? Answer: -1.08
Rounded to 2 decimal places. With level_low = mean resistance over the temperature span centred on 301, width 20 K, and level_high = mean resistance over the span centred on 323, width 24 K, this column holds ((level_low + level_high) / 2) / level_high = 0.88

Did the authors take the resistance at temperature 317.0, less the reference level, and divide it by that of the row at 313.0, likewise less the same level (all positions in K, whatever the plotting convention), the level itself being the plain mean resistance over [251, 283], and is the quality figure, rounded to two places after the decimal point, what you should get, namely 1.26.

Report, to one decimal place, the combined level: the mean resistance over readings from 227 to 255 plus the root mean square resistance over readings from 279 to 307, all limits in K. 4.6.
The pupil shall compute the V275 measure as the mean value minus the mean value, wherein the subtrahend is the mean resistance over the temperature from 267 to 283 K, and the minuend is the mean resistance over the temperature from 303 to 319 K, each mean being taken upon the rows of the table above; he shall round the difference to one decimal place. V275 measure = 0.8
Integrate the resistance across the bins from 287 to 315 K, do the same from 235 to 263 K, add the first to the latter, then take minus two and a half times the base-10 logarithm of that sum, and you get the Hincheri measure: -5.32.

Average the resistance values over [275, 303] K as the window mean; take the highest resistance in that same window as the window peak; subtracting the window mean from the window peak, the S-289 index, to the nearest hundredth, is 0.46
